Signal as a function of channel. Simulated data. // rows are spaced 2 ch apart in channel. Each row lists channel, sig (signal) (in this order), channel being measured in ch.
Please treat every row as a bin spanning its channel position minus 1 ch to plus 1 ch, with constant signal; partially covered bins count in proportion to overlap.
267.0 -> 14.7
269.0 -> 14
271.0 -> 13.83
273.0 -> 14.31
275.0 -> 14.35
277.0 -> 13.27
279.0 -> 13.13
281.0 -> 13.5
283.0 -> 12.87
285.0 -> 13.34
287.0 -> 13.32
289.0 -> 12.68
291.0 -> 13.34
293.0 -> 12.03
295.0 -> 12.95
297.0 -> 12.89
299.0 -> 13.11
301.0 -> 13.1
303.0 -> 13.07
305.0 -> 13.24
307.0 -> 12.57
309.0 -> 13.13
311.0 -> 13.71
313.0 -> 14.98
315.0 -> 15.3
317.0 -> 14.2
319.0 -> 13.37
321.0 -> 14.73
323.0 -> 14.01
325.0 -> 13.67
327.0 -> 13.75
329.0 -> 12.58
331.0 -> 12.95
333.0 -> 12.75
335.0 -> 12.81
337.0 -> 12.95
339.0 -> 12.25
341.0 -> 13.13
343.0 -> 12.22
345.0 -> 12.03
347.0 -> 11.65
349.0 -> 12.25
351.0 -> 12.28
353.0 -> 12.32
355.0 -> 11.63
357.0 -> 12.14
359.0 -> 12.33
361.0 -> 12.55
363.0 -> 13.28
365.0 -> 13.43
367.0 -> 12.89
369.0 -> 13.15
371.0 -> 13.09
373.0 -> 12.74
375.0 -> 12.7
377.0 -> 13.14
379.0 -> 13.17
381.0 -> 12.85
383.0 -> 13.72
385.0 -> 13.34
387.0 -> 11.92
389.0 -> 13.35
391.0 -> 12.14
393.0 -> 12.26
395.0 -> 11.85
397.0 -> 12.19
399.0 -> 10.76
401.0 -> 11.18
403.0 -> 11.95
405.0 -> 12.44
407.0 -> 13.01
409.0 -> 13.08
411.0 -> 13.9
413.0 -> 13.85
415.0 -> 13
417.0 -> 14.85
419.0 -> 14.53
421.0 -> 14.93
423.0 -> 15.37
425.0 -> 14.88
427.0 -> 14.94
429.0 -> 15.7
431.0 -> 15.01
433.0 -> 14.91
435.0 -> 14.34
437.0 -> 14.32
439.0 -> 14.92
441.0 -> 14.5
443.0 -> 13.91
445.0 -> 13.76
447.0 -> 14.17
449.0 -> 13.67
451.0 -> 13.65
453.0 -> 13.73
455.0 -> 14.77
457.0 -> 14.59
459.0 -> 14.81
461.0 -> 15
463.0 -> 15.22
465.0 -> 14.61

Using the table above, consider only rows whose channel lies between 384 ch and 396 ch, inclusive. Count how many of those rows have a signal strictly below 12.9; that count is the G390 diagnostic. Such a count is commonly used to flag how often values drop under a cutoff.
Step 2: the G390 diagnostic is 4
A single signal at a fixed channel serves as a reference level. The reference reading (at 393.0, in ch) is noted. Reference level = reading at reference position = 12.26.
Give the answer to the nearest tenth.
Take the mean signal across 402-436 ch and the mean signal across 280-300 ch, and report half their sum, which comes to 13.6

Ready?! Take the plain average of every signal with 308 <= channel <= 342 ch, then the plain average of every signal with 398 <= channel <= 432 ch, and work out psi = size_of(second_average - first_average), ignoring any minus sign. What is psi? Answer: 0.18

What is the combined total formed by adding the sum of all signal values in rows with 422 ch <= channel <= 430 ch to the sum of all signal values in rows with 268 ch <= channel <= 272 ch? 89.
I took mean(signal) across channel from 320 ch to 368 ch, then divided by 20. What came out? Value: 0.639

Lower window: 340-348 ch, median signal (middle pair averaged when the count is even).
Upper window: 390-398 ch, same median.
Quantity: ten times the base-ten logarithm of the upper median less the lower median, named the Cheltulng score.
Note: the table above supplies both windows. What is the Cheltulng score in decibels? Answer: -14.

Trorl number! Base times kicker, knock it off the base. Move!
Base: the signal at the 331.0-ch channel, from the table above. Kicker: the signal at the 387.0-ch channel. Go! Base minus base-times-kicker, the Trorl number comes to -141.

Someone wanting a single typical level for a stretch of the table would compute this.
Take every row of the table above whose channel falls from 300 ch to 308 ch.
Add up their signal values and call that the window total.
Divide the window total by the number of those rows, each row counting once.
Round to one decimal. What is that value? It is 13.0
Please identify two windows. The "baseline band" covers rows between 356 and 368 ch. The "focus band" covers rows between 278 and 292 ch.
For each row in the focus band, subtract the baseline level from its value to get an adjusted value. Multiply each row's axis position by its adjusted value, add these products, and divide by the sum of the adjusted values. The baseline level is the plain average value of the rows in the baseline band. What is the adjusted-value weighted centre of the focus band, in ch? 284.6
